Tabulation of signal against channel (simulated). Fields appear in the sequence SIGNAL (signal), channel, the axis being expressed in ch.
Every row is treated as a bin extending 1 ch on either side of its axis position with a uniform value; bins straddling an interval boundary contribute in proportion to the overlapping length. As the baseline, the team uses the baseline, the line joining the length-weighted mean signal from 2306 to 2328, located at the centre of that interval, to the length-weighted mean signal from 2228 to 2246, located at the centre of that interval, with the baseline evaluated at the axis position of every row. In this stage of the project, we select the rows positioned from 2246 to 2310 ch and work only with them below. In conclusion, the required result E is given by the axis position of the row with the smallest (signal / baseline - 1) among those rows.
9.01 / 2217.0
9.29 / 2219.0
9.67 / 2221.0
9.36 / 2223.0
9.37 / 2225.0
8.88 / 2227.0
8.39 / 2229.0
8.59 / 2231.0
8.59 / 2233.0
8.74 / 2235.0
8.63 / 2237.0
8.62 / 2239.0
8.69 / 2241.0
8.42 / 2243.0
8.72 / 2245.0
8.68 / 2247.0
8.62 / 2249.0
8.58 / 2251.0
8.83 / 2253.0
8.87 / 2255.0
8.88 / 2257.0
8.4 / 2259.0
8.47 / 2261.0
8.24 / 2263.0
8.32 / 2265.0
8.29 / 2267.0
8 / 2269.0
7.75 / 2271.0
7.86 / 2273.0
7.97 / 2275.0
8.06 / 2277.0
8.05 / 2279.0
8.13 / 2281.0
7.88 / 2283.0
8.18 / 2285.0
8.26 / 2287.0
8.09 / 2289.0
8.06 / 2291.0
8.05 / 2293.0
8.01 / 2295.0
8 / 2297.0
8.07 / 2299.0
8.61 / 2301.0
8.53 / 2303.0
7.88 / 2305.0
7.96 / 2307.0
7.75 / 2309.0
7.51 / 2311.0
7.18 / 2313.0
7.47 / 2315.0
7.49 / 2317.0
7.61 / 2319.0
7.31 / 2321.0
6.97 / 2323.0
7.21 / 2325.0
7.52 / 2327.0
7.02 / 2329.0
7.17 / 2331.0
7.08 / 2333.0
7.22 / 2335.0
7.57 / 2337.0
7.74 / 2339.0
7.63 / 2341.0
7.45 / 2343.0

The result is 2271.0 ch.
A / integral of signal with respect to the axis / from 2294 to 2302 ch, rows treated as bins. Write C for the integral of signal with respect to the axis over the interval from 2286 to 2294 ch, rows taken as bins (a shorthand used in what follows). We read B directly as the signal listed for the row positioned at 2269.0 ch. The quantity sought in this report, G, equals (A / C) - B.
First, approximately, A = 65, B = 8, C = 65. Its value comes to -6.99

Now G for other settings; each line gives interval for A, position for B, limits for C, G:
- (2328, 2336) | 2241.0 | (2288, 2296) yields -7.81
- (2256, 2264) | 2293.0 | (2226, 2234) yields -7.06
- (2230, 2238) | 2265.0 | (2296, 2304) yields -7.28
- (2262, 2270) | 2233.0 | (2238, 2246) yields -7.64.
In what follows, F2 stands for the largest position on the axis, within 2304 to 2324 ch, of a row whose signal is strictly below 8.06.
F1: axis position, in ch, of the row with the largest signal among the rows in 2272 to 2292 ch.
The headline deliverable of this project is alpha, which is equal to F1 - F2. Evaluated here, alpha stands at -36 ch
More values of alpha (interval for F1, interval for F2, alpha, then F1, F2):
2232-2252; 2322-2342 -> -106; 2235.0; 2341.0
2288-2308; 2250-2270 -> 32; 2301.0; 2269.0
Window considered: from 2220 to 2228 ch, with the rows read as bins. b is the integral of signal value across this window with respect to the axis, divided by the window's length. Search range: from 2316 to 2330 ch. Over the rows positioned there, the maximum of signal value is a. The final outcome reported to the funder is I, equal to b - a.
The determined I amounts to 1.7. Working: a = 7.61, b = 9.3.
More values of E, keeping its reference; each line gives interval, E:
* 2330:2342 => 2333.0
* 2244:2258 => 2251.0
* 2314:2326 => 2323.0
